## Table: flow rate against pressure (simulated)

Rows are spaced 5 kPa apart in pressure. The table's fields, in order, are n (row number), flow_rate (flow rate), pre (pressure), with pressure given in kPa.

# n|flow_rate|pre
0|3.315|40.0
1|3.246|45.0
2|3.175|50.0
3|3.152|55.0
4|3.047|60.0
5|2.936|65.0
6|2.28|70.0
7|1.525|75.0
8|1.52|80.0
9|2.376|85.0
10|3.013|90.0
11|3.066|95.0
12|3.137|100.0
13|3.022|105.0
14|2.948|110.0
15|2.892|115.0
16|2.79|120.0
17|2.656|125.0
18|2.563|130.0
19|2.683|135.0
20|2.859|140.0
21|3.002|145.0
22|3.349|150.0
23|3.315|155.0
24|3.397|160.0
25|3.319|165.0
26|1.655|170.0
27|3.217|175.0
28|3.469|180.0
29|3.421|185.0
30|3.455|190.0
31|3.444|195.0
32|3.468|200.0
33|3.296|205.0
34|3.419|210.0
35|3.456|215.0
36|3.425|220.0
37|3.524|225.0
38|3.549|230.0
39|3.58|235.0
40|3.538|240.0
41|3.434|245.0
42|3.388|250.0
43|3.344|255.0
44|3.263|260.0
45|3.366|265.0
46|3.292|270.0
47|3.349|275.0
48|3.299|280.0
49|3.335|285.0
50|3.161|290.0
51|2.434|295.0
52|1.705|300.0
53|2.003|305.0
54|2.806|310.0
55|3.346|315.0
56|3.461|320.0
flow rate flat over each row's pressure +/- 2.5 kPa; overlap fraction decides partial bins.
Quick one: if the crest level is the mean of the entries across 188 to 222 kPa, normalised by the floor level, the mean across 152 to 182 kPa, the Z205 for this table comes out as 1.12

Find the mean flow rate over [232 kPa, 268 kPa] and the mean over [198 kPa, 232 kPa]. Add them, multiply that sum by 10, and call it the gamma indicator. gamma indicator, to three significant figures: 68.6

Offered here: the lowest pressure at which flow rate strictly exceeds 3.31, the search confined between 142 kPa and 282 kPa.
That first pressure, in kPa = 150.0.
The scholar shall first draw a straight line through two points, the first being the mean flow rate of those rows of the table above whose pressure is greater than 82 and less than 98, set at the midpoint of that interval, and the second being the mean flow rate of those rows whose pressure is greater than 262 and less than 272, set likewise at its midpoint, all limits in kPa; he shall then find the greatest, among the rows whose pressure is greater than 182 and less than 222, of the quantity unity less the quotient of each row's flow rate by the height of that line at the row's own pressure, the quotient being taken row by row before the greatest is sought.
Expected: -0.05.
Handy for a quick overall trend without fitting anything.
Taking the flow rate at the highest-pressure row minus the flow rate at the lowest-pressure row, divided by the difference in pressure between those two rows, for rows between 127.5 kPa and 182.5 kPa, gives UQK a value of 0.0181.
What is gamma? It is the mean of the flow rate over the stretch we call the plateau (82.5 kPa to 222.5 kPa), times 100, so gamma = 308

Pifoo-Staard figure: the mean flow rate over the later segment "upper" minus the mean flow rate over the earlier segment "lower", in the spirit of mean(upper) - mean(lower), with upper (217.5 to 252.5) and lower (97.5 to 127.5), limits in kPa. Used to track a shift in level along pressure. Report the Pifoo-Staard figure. 0.6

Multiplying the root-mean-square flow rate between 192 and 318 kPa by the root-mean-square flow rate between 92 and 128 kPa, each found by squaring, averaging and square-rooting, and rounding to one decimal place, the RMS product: 9.5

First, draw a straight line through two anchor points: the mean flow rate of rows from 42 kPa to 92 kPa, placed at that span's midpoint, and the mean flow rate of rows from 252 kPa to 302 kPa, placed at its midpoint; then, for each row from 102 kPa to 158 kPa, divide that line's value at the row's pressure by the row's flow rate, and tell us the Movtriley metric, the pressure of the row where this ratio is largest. 130.0 kPa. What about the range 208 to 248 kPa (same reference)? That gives 245.0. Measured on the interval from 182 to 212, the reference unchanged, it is 205.0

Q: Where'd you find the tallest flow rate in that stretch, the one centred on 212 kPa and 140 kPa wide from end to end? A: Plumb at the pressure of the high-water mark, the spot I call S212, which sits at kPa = 235.0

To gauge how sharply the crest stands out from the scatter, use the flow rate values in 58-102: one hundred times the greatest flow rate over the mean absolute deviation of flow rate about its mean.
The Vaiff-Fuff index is 570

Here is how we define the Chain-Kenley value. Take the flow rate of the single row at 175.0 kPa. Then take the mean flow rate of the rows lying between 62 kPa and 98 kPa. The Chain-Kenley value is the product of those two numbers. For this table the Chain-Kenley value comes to 7.7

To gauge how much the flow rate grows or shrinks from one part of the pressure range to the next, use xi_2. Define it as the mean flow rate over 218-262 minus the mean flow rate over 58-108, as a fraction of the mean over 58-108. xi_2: 0.3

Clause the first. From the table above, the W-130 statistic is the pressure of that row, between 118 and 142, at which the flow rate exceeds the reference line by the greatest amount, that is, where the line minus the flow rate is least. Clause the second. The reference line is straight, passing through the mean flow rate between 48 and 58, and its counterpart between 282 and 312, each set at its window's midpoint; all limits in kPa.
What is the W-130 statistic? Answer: 140.0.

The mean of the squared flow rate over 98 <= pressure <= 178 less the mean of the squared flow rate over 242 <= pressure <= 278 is -2.5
